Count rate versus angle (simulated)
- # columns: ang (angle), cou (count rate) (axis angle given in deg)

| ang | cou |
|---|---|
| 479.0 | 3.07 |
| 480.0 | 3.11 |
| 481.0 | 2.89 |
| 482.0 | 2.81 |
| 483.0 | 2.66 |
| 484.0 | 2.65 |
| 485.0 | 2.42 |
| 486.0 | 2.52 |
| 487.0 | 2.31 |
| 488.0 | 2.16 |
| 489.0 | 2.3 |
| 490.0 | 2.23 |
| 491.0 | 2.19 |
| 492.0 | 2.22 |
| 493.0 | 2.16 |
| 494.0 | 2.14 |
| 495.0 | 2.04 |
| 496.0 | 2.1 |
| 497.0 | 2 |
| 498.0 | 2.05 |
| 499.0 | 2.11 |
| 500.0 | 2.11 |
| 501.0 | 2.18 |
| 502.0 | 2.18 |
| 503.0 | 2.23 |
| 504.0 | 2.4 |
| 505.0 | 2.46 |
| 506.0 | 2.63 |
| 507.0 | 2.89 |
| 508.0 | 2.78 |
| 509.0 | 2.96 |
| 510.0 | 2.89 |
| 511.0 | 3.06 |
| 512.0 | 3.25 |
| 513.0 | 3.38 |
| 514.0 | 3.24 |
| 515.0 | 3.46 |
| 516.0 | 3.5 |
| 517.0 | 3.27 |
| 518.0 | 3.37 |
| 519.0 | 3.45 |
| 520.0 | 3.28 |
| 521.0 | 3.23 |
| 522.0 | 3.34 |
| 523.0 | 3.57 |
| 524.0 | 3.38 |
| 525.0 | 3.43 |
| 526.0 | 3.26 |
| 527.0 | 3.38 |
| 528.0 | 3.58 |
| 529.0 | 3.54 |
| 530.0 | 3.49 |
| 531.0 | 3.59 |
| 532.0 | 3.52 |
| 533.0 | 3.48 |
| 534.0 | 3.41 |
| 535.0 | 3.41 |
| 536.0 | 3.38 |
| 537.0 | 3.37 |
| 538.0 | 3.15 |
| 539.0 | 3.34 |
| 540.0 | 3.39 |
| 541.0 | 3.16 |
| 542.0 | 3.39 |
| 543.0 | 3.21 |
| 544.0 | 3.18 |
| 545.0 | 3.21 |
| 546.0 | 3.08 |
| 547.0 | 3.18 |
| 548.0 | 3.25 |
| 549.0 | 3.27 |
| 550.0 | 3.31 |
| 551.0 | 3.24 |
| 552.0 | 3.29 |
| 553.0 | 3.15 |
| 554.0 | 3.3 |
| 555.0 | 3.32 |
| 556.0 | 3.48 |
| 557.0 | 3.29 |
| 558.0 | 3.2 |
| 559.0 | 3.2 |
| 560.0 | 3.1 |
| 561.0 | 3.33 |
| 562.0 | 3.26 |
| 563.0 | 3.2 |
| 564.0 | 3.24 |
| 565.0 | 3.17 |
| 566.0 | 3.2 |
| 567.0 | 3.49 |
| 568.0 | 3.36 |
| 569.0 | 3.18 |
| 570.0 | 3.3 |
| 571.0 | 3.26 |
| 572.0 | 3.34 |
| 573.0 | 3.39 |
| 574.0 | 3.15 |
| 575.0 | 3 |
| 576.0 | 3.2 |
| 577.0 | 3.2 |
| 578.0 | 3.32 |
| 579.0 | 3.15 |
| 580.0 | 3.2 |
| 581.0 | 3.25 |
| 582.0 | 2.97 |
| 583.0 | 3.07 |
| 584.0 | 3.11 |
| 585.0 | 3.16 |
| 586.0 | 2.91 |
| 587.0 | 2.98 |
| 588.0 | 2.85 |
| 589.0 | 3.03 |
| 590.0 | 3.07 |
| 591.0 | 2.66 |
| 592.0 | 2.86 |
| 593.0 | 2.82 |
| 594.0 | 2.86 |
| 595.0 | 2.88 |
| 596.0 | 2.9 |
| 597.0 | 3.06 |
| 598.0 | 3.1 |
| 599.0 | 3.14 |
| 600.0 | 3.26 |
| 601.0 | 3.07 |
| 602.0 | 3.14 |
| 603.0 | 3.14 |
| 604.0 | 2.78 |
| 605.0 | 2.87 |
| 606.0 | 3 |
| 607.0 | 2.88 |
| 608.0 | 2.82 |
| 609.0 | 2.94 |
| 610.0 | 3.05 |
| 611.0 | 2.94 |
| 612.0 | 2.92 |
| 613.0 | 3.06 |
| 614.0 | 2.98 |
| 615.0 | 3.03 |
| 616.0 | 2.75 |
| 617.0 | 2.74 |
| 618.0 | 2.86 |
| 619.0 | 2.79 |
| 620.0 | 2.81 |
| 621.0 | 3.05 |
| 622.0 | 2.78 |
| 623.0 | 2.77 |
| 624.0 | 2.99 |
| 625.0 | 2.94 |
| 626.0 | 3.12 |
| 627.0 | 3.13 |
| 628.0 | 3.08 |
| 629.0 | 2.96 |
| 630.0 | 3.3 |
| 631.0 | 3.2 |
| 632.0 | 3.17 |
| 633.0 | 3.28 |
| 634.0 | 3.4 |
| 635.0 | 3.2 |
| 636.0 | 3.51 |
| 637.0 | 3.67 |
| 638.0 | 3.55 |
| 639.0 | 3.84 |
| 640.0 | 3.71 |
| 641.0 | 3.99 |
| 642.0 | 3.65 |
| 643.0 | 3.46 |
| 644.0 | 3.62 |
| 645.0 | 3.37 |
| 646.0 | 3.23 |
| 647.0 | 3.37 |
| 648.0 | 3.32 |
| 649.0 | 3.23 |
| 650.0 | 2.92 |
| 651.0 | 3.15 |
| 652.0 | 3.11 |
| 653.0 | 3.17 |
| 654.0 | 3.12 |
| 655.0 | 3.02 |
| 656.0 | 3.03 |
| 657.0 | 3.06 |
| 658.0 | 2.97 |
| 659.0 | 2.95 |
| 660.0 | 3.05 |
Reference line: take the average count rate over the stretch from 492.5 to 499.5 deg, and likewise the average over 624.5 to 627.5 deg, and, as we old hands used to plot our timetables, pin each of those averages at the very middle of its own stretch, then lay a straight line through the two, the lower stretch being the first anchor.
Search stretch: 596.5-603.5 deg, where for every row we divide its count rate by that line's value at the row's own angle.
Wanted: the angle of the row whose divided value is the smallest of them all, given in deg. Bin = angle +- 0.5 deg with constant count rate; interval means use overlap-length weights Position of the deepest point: 601.0 deg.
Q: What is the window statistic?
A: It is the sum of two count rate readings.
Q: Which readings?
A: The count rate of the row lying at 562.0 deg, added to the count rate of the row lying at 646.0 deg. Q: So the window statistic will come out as 6.5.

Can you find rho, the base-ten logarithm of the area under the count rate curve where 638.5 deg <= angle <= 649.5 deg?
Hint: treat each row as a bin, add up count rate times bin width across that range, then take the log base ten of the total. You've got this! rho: 1.59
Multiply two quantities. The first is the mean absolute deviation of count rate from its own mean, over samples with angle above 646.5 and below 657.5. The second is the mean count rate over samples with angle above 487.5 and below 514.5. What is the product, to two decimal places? 0.25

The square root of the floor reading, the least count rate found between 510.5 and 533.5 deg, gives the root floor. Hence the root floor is 1.75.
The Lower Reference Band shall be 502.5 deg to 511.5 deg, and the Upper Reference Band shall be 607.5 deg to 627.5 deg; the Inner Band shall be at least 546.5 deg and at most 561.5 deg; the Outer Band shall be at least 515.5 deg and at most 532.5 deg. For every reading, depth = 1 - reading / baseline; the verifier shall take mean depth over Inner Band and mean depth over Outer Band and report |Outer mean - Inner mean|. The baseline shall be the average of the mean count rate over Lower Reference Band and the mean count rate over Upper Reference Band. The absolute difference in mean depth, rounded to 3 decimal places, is 0.058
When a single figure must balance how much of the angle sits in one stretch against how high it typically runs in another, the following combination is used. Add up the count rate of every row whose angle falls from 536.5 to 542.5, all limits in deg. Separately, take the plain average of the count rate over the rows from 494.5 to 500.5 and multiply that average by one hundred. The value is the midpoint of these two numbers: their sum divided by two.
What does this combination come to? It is 113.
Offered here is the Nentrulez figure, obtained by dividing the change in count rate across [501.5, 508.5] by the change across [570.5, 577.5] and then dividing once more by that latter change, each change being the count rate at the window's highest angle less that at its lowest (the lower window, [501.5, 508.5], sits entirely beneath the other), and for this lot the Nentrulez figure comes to 167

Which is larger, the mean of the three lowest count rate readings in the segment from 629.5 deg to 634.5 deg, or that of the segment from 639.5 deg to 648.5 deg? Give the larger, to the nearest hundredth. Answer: 3.31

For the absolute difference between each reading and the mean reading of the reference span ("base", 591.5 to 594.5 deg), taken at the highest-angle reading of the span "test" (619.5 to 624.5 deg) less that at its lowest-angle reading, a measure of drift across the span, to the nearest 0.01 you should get 0.11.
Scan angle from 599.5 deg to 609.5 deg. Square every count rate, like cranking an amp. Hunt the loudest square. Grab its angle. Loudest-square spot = 600.0 deg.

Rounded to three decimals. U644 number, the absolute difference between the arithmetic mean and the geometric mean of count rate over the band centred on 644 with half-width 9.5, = 0.011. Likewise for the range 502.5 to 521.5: 0.025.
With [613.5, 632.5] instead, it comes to 0.005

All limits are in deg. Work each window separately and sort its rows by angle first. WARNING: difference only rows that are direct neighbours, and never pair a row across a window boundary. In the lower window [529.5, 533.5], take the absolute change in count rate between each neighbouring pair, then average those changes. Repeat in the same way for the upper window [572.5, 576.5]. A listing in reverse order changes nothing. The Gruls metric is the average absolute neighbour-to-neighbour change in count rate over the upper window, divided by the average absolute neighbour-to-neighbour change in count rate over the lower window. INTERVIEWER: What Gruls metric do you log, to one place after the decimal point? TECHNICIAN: 2.8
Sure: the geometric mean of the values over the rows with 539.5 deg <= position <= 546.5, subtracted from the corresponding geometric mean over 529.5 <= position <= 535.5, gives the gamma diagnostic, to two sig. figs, 0.25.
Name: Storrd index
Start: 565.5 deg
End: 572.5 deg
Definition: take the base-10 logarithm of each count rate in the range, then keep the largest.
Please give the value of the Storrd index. 0.54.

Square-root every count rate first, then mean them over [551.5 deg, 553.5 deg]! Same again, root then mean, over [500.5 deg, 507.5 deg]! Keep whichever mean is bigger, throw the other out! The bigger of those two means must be 1.79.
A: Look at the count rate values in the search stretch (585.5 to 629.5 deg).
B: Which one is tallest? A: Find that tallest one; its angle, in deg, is 600.0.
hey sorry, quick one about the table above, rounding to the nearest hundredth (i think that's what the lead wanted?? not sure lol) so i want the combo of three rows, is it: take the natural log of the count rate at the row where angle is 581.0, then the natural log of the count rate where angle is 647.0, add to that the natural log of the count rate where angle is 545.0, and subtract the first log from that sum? 1.20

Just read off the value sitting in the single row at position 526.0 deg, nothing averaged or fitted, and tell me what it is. 3.26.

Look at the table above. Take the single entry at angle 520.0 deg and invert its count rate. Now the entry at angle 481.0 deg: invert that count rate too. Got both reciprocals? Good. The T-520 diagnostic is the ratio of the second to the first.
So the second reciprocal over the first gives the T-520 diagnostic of 1.13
